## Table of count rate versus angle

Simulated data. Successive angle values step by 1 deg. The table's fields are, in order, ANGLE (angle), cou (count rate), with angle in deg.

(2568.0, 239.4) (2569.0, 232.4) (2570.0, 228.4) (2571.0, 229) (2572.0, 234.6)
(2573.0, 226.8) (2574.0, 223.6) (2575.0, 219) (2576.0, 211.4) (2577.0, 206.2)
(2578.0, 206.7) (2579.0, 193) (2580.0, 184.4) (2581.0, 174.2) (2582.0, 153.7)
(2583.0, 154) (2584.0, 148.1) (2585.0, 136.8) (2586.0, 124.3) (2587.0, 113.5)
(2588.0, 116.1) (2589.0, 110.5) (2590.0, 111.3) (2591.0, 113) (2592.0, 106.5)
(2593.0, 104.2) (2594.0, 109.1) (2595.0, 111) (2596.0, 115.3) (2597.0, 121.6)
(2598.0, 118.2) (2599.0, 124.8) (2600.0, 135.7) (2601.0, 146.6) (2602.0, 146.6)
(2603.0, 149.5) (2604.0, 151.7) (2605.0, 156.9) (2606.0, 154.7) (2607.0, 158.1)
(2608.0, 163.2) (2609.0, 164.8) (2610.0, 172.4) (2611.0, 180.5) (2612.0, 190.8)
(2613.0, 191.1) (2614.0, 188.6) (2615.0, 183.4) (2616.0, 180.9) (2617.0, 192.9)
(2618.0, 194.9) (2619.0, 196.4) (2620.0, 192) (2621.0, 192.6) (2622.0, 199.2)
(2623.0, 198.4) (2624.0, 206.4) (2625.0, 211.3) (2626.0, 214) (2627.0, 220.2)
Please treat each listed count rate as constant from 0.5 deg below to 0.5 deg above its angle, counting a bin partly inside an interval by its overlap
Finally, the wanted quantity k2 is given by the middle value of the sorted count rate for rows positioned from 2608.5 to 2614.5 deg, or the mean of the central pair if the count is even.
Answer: 185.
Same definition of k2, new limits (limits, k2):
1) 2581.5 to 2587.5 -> 142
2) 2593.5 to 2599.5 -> 117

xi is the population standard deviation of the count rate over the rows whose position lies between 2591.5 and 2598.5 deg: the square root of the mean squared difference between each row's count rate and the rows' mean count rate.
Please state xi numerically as 5.9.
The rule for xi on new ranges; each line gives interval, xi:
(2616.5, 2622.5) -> 2.5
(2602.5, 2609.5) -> 5.2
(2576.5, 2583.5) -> 20.6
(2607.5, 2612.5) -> 10.3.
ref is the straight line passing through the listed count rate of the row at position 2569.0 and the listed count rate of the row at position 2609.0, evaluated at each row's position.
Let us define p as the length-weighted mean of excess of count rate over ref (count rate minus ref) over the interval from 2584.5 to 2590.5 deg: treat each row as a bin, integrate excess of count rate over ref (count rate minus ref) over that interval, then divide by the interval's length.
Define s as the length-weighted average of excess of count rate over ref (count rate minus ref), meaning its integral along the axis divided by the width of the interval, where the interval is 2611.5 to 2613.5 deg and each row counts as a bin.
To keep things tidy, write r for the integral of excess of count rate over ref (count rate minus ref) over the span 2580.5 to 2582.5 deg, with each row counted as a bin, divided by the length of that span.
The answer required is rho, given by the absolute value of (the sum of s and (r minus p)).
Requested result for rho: 67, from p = -82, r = -47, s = 32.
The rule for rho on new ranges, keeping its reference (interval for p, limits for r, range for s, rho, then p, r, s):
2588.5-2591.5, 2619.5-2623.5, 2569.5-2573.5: 139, -85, 52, 2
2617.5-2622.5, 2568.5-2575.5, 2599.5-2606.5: 75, 49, 0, -26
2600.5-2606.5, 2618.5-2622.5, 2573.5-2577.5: 66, -23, 50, -6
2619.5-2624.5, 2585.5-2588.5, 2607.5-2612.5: 128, 55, -84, 11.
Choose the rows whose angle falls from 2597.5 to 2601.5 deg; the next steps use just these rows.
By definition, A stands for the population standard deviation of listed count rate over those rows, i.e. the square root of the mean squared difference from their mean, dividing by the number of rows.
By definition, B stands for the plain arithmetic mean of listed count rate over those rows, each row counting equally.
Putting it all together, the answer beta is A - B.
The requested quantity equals -121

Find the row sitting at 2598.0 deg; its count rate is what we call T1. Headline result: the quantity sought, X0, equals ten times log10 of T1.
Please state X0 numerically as 20.7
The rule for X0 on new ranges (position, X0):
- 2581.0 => 22.4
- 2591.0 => 20.5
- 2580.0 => 22.7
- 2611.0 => 22.6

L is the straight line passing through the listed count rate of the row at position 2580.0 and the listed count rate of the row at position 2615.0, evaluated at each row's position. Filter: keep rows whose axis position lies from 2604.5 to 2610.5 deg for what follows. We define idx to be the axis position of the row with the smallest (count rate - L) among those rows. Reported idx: 2606.0 deg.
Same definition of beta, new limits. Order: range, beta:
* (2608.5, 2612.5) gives -167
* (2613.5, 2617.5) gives -182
